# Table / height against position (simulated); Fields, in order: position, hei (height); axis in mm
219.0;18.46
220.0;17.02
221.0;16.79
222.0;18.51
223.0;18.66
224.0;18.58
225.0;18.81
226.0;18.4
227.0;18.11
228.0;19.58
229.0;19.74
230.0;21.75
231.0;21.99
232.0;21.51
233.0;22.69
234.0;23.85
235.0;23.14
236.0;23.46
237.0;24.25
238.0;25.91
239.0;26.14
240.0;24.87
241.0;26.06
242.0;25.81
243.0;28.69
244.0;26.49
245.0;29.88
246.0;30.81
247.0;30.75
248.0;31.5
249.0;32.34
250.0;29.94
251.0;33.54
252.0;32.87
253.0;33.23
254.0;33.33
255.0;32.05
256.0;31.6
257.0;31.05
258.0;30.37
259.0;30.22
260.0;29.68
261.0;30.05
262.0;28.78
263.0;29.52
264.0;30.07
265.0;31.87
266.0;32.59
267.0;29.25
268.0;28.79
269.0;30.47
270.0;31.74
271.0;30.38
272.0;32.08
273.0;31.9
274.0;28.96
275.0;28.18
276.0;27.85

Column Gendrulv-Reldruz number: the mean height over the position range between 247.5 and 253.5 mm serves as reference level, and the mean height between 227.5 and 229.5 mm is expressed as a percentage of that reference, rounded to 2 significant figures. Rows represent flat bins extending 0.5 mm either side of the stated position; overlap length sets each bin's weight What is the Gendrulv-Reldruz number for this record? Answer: 61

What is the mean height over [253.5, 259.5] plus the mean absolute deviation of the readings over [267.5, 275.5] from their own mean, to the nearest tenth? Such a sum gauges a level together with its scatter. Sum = 32.7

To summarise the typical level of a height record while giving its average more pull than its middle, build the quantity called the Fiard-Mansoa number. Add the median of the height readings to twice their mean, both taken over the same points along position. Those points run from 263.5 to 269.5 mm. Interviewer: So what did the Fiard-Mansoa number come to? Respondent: 91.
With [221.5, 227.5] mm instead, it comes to 56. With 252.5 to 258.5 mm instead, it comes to 96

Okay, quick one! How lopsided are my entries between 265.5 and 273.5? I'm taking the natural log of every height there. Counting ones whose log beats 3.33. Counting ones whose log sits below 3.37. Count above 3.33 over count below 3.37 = 8.0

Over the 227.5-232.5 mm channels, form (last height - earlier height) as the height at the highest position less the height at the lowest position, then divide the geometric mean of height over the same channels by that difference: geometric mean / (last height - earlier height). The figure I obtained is 11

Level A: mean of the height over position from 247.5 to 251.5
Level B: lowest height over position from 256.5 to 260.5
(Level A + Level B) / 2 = 30.8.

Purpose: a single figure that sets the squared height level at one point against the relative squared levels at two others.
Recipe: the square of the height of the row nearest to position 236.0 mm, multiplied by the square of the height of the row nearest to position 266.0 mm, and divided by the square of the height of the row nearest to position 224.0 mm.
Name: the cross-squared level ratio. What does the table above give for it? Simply 1693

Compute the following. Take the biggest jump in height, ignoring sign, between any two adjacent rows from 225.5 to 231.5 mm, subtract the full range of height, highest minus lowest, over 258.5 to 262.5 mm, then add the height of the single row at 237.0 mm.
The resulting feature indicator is 24.8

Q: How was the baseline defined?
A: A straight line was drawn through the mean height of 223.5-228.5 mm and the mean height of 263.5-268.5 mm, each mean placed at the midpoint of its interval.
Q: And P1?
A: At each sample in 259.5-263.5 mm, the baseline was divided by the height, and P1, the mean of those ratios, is 0.99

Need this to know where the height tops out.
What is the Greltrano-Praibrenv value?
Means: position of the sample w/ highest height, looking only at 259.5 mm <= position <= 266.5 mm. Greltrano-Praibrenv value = 266.0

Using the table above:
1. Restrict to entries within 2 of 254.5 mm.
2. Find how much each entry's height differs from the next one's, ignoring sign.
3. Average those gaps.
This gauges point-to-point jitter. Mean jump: 0.61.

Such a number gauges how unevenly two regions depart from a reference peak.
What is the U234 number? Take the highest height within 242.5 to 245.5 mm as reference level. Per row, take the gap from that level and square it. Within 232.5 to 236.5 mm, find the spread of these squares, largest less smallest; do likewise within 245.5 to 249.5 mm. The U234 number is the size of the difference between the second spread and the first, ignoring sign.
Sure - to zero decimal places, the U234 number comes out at 10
